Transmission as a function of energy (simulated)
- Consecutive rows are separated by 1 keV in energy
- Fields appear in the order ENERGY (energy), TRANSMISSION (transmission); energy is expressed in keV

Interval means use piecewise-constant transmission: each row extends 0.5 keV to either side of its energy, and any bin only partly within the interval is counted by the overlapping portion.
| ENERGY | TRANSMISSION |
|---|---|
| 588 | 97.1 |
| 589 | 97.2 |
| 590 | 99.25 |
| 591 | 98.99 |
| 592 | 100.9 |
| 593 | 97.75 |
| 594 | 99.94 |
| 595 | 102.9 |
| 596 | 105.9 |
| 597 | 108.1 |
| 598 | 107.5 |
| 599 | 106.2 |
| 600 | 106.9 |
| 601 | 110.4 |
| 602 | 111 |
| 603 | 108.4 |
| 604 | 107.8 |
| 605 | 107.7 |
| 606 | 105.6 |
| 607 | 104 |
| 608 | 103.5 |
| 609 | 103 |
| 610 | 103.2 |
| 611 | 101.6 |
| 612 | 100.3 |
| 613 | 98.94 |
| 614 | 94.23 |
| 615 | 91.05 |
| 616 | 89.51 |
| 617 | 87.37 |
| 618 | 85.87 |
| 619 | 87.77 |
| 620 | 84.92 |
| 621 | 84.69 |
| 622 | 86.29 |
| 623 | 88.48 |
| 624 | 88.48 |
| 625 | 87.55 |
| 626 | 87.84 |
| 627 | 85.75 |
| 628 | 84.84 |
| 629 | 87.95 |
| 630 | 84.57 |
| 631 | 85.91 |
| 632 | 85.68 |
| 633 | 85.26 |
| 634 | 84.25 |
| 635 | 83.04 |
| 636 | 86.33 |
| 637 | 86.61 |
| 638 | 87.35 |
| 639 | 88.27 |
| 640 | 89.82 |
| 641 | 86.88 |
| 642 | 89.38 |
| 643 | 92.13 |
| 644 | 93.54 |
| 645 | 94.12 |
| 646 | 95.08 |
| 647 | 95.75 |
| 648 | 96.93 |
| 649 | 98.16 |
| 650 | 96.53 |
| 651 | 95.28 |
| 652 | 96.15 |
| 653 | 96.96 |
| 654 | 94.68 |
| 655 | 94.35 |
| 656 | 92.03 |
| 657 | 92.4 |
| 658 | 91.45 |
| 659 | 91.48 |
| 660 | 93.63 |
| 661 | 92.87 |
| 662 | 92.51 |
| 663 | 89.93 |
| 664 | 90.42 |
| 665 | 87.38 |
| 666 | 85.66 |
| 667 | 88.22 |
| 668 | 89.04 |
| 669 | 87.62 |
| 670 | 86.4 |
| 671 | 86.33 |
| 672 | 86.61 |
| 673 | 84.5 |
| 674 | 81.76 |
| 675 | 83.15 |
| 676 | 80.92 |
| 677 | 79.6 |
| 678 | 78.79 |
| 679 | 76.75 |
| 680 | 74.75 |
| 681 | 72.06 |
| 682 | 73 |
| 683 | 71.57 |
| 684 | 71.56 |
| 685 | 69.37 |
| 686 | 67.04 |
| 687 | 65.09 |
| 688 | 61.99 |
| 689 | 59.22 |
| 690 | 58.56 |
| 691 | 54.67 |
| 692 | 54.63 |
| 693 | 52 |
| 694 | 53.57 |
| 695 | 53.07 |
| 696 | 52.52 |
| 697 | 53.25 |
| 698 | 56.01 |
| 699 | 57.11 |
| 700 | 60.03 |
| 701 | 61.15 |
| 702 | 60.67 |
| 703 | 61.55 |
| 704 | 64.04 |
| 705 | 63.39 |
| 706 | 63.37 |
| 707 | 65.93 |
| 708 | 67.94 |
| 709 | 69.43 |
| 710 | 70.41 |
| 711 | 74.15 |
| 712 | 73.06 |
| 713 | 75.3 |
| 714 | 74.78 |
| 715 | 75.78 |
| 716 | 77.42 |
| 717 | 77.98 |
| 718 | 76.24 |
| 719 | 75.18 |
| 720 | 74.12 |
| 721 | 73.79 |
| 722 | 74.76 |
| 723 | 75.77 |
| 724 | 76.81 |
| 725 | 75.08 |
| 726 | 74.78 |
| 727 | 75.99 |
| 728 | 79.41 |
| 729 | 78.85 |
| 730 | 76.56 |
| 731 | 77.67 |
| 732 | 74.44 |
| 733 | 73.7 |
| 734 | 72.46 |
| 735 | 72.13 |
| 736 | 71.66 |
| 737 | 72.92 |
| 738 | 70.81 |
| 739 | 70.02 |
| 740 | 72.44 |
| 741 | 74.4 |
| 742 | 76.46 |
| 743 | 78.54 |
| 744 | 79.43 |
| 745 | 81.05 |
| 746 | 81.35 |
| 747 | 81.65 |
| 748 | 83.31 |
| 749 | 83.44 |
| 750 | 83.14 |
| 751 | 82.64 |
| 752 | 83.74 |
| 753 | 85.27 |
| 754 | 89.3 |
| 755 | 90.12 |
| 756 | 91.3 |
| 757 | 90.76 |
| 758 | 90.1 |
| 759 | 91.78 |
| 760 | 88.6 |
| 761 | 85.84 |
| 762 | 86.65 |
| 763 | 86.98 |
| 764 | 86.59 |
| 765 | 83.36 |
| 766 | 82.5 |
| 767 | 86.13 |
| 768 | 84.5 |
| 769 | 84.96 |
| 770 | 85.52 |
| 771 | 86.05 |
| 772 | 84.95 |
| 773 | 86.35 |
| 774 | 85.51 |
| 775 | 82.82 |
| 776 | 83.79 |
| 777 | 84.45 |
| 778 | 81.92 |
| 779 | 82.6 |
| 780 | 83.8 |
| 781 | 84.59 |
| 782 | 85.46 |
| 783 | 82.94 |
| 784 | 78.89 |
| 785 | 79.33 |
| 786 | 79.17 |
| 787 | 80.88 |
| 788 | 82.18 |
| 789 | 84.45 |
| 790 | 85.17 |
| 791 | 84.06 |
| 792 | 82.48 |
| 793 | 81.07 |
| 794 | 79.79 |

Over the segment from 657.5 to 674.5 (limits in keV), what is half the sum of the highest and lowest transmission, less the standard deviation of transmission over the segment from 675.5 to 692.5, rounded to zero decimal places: 79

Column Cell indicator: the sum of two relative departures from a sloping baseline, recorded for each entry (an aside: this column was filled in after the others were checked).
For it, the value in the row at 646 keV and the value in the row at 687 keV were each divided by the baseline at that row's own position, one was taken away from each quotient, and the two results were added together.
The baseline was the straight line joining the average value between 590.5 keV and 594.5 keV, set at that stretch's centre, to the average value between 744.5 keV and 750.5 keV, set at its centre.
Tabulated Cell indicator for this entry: -0.25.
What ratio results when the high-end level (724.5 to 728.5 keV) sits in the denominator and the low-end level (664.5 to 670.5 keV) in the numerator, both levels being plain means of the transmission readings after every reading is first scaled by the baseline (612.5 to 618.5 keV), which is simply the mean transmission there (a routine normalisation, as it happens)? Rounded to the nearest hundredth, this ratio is 1.15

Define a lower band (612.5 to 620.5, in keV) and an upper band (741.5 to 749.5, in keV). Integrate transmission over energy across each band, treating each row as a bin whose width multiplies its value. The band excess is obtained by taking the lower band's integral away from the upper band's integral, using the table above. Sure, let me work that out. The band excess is -74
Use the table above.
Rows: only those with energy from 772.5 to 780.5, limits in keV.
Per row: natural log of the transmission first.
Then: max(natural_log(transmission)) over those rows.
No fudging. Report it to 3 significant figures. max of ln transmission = 4.46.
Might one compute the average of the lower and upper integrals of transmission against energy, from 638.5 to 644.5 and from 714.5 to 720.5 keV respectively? 498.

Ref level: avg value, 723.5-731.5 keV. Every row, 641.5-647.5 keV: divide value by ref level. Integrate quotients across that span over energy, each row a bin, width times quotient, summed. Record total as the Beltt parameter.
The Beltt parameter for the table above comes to 7.3 keV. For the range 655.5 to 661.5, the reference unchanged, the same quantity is 7.2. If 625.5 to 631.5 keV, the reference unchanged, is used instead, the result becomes 6.7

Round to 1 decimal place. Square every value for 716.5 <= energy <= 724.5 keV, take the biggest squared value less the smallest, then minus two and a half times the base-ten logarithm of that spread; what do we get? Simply -7.0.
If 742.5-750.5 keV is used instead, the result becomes -7.2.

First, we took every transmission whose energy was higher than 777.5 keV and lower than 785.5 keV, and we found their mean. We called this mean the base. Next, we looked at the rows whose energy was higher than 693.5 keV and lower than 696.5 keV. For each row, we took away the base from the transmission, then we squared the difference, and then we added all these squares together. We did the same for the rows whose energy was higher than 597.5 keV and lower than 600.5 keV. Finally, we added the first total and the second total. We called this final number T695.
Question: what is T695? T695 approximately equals 4382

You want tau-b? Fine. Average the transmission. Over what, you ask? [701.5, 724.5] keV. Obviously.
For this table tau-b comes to 71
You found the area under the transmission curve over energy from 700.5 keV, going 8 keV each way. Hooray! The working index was 946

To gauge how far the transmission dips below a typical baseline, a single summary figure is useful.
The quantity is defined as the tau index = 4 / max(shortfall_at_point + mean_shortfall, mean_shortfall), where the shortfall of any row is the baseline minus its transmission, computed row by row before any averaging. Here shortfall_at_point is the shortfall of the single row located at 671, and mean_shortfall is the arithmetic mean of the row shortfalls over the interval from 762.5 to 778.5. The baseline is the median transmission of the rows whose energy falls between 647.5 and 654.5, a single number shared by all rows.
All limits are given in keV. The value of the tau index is 0.18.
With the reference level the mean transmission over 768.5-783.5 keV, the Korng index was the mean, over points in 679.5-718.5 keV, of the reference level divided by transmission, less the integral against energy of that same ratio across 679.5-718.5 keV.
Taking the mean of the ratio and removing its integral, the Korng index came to -50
